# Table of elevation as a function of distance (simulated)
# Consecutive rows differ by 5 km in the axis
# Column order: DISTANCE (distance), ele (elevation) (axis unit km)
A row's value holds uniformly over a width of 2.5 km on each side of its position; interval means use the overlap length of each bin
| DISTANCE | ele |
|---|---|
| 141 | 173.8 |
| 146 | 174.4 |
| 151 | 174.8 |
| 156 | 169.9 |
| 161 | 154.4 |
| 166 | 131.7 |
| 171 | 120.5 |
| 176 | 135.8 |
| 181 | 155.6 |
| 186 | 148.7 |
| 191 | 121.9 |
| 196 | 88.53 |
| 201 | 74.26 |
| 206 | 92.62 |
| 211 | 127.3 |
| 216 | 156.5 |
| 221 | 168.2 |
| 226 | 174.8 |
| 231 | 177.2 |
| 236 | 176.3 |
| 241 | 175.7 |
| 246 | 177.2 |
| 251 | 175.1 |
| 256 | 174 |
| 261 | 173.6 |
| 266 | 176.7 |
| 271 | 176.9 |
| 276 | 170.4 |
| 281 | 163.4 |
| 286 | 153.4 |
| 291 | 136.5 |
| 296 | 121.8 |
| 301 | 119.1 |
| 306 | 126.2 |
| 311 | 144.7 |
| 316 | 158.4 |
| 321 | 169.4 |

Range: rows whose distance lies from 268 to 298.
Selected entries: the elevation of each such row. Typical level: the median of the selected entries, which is 158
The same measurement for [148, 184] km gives 154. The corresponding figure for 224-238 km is 176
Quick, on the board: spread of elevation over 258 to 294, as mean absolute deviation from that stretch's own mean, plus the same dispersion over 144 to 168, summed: 26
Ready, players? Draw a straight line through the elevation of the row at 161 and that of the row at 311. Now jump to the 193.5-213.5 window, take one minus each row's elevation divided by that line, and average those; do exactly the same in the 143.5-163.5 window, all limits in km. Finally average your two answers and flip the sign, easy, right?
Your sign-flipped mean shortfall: -0.14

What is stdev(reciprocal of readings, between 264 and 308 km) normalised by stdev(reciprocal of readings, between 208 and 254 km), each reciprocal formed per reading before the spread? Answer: 1.55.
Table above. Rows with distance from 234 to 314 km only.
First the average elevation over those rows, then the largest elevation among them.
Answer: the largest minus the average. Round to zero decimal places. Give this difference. 18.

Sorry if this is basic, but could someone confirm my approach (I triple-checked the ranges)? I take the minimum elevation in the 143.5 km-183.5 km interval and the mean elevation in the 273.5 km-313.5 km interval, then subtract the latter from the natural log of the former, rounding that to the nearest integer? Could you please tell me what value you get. -137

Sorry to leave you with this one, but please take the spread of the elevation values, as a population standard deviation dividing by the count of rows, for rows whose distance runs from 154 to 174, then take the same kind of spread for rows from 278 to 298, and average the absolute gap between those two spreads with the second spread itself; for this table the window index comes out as 10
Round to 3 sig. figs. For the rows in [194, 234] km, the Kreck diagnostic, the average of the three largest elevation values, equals 173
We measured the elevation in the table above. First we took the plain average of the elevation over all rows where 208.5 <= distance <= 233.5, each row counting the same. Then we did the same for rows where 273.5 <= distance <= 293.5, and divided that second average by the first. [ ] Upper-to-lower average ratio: 0.97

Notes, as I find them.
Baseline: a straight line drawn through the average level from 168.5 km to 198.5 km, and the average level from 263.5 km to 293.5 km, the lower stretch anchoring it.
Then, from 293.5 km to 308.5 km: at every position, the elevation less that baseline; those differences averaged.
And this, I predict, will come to -49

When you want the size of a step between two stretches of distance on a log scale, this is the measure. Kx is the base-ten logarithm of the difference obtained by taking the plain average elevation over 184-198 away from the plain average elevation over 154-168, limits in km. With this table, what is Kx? 1.51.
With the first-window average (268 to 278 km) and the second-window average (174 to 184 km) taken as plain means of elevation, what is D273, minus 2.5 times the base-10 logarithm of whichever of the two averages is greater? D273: -5.60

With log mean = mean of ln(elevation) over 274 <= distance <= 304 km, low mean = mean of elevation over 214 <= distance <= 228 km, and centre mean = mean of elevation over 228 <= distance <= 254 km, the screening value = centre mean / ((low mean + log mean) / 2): 2.1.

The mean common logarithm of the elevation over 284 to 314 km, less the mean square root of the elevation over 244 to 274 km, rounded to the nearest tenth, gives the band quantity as -11.1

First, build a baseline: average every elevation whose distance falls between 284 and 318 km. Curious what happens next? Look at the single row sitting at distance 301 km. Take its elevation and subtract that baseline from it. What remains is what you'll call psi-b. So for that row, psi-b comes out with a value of -18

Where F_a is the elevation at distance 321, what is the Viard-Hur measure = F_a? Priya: 169.4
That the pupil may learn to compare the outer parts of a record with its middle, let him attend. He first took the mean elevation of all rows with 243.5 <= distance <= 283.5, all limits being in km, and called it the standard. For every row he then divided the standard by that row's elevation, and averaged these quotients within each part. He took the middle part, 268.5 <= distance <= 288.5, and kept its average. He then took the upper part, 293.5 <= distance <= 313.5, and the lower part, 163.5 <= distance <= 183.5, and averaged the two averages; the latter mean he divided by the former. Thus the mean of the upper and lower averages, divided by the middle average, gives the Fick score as 1.26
